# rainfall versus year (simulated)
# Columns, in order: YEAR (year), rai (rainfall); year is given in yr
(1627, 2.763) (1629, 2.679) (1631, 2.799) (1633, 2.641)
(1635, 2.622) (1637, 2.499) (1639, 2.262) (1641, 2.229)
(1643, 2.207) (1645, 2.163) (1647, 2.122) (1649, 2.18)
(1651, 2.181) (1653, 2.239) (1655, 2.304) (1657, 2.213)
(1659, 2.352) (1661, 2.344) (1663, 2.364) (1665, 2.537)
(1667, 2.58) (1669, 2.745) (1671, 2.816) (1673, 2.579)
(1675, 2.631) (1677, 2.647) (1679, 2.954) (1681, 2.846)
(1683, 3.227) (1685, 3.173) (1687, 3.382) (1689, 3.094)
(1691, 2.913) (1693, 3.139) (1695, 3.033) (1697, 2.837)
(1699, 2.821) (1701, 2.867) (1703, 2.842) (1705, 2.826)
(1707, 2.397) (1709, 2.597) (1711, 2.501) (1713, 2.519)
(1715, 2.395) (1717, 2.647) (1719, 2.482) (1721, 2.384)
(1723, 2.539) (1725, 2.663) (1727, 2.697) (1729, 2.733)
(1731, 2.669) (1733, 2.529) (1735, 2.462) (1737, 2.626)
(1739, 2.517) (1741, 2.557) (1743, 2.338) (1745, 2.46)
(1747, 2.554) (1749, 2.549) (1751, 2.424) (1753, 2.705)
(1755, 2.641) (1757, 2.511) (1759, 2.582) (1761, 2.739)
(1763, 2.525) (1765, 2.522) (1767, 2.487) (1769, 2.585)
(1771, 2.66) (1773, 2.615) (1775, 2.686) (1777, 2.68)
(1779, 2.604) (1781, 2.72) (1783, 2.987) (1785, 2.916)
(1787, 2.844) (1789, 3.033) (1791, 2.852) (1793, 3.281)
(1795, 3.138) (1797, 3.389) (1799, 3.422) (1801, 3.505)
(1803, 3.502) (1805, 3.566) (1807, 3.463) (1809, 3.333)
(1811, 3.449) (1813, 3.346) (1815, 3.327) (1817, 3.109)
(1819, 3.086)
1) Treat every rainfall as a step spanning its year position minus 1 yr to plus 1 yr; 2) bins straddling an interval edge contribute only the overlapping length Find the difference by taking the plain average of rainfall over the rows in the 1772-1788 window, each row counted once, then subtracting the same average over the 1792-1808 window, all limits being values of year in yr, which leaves -0.65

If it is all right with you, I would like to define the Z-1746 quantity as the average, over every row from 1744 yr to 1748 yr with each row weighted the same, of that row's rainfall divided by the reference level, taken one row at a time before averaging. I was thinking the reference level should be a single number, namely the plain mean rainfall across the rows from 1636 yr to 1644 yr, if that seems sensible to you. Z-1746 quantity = 1.09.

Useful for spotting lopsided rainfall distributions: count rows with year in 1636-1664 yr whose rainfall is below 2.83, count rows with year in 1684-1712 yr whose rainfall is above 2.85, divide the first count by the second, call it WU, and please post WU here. 2.0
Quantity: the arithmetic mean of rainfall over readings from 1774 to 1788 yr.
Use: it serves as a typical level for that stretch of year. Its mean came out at 2.78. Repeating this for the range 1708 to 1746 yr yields 2.54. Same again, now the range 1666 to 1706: 2.90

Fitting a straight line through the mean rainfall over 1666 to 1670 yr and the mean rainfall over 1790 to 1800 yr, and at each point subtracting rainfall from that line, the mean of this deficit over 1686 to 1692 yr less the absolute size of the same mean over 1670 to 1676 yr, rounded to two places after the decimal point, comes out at -0.38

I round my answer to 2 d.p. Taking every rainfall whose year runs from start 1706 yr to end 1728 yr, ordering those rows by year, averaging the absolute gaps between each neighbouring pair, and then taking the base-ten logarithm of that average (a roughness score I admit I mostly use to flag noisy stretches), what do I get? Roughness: -0.90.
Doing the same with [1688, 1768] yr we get -0.92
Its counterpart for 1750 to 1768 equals -0.92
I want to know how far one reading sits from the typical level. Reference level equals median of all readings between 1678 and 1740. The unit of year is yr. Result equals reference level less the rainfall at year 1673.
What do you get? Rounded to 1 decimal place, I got 0.1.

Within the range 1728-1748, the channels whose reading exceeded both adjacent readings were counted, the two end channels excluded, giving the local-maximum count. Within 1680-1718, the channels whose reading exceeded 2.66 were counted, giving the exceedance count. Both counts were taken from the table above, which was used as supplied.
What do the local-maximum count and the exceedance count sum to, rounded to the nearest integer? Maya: 15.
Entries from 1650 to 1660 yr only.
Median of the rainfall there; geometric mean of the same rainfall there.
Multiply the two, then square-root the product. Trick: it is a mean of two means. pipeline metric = 2.2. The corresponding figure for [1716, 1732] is 2.6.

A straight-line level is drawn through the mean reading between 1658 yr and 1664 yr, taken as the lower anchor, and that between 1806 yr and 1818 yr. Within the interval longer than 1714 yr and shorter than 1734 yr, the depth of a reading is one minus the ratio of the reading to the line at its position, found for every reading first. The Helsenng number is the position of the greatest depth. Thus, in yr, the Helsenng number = 1721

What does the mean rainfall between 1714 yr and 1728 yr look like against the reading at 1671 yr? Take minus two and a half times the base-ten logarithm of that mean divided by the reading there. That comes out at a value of 0.11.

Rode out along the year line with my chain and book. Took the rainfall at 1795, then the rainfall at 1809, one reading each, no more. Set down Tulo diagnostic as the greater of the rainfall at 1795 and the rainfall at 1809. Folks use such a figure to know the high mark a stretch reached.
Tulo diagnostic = 3.3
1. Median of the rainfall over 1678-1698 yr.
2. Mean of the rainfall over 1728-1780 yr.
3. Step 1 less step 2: 0.5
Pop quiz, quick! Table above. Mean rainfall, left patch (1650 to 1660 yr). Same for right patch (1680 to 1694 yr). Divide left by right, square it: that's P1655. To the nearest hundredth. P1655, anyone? 0.53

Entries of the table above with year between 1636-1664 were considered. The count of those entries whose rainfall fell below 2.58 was 14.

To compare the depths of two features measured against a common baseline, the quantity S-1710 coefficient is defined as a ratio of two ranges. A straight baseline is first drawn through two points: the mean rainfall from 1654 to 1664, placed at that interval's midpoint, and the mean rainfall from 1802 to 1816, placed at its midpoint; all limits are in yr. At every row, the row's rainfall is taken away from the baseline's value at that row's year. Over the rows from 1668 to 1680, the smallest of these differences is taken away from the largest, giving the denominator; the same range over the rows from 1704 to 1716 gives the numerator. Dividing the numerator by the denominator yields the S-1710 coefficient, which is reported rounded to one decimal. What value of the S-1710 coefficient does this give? 1.5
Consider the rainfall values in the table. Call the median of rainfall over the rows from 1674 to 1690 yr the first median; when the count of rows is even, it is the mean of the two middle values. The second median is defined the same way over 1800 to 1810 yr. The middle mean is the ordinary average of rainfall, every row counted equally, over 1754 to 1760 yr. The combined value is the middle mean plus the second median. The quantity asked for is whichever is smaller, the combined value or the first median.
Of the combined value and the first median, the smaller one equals 3.0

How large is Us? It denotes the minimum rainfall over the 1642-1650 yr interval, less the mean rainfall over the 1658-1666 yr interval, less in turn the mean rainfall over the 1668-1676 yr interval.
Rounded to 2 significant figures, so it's -3.0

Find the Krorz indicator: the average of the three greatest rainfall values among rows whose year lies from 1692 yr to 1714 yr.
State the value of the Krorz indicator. 3.01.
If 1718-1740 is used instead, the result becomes 2.70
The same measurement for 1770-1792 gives 2.98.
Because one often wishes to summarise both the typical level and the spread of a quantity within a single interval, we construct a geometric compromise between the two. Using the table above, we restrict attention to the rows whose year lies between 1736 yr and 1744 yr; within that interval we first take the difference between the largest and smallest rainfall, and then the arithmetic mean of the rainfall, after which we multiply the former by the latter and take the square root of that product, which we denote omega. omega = 0.85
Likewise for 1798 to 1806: 0.71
